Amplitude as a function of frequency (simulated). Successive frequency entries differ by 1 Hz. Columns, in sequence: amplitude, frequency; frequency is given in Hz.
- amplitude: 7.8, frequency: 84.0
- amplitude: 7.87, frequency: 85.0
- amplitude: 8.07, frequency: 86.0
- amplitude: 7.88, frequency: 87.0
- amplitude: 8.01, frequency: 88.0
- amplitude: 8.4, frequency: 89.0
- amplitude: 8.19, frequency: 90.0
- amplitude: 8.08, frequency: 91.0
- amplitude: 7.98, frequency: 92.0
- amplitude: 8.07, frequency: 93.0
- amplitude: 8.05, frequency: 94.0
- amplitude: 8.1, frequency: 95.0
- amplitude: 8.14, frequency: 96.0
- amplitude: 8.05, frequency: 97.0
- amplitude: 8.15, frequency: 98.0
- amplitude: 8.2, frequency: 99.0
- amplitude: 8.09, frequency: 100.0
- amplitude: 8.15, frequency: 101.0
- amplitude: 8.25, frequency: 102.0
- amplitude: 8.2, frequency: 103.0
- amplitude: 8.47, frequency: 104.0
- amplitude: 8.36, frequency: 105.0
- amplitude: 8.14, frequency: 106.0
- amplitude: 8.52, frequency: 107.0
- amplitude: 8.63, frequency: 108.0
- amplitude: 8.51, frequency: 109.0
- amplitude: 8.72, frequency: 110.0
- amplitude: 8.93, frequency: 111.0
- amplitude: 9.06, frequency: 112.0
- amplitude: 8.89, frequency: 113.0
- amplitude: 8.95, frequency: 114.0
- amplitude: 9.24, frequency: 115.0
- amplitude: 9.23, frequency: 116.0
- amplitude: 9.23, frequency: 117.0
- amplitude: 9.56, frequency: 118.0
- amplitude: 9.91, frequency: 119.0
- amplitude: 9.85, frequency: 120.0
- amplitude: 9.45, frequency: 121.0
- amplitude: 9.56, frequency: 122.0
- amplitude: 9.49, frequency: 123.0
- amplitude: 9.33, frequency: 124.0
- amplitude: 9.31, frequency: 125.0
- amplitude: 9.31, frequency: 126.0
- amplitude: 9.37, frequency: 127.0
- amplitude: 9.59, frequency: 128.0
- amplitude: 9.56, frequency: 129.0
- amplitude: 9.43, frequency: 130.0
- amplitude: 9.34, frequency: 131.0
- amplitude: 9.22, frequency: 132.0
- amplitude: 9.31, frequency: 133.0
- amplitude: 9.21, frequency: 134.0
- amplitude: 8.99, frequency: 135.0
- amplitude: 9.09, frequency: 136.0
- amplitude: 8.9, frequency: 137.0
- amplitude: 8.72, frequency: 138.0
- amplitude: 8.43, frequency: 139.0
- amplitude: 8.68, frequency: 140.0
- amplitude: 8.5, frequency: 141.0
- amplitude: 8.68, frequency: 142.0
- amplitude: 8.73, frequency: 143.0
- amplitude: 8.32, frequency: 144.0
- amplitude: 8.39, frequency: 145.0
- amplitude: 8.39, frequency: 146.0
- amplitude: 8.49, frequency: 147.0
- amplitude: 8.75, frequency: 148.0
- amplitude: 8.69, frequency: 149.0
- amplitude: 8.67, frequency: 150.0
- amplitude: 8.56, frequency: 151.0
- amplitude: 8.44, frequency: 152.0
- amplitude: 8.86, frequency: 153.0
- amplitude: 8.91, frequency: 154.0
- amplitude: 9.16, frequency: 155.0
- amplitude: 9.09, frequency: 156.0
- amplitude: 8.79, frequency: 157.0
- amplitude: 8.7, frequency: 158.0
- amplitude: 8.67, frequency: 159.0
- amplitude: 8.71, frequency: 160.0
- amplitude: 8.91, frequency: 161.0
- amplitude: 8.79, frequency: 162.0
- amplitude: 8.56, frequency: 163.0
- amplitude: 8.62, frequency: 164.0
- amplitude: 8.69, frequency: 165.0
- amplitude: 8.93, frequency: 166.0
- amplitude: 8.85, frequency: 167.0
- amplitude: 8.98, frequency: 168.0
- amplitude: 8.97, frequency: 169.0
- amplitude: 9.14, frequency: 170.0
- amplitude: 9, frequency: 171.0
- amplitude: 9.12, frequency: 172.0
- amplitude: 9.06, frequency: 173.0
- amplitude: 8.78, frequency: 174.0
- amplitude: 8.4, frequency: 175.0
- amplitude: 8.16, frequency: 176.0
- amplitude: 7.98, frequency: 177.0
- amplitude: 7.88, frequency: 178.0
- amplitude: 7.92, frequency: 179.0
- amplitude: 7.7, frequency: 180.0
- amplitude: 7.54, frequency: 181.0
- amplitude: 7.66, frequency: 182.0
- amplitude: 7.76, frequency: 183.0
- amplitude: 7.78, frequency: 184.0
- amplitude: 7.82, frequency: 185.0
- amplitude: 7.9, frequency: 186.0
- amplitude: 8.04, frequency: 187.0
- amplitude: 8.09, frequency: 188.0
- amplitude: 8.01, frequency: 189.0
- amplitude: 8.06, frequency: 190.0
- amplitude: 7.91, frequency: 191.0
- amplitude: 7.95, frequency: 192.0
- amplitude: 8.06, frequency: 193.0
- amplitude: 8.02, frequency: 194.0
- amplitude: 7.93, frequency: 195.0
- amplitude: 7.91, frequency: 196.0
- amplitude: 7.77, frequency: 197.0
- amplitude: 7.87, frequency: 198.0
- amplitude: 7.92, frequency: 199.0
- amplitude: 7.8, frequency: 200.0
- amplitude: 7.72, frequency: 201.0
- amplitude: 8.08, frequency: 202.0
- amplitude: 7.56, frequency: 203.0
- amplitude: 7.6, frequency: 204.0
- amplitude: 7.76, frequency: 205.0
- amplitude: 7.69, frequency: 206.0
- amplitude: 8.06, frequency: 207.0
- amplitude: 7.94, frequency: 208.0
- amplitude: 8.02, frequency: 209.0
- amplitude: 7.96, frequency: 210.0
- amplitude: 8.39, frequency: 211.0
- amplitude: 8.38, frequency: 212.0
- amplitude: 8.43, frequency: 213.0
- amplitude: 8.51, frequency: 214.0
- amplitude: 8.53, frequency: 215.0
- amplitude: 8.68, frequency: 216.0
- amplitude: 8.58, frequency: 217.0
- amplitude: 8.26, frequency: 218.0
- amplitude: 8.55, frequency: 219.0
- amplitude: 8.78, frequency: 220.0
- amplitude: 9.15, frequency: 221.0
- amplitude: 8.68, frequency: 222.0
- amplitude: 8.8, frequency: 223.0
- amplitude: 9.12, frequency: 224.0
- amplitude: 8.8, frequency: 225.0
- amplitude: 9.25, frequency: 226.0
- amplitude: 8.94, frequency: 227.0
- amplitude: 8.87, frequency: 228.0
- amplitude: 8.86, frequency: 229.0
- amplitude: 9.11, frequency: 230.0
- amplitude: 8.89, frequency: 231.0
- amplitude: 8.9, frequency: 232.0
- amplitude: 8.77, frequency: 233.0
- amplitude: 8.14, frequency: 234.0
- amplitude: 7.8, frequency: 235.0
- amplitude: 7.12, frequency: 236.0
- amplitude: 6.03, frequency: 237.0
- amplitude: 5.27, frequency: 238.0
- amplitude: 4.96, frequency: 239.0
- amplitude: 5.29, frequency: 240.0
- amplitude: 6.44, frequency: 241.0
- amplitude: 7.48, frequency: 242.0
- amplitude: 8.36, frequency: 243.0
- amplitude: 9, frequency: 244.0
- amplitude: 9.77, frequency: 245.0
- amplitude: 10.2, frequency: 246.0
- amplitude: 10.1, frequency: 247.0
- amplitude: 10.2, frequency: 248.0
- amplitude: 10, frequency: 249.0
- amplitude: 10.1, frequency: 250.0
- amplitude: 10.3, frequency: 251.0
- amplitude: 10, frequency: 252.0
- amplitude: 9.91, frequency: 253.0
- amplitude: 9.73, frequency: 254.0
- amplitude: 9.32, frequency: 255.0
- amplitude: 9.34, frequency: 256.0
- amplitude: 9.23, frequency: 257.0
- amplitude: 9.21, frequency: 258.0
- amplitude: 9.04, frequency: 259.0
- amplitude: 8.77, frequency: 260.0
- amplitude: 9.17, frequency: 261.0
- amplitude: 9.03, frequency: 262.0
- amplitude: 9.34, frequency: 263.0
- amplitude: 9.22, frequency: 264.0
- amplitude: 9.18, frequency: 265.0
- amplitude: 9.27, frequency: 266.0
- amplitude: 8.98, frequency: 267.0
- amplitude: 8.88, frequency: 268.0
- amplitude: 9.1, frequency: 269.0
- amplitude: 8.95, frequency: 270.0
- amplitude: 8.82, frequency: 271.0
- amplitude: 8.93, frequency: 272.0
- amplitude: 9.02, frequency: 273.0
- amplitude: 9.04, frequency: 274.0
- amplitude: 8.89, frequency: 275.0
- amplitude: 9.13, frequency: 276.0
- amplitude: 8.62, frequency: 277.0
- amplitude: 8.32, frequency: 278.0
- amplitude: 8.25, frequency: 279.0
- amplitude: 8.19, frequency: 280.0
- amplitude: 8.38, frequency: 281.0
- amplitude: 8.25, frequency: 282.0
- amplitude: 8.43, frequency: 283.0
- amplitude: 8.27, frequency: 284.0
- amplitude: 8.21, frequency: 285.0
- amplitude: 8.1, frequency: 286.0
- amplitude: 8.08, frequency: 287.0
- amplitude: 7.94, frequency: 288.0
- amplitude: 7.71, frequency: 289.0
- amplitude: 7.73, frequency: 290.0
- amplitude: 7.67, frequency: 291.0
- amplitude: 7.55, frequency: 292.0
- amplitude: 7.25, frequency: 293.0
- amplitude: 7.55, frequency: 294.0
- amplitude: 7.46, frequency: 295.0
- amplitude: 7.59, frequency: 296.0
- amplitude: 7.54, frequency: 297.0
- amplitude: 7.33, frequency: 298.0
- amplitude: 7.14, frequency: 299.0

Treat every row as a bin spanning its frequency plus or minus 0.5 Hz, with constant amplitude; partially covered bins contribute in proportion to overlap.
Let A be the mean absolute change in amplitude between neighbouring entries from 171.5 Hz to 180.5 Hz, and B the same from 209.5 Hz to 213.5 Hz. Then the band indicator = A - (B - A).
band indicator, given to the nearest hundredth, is 0.21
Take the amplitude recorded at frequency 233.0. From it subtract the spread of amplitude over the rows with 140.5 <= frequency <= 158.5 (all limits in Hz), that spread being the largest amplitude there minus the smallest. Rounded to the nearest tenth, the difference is 7.9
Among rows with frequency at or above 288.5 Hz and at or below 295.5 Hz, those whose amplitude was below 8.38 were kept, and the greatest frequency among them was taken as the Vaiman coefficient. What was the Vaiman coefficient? 295.0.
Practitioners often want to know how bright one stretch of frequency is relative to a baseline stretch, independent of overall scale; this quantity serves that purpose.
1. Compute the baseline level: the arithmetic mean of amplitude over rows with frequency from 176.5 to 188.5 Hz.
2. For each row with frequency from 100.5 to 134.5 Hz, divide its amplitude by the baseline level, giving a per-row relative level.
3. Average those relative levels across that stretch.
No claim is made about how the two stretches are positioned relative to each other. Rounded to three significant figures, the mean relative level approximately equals 1.16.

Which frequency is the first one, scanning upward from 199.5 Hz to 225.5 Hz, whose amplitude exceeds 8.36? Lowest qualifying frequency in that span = 211.0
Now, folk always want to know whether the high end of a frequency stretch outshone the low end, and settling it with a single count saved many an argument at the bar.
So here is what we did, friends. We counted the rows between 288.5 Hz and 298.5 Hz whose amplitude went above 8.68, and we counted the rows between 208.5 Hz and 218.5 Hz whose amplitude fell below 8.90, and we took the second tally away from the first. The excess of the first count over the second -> -10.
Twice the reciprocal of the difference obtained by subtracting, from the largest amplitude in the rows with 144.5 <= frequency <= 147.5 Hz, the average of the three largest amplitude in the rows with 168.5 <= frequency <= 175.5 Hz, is -3.2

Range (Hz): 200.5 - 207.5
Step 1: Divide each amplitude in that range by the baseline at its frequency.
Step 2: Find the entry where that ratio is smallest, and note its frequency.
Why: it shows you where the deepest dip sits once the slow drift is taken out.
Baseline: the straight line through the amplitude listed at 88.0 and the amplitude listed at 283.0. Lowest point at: 203.0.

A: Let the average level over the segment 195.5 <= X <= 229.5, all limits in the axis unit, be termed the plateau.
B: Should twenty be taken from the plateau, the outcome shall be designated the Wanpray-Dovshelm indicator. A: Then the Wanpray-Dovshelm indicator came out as -11.7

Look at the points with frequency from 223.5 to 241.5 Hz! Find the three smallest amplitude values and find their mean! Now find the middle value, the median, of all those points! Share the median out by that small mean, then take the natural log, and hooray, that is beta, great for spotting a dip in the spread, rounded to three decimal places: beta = 0.530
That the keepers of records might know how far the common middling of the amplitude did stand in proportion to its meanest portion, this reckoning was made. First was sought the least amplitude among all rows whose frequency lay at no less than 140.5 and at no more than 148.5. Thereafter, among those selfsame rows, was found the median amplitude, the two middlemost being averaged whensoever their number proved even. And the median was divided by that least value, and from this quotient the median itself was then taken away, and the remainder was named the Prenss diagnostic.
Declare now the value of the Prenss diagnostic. -7.5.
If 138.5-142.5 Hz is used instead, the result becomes -7.6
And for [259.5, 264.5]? -8.1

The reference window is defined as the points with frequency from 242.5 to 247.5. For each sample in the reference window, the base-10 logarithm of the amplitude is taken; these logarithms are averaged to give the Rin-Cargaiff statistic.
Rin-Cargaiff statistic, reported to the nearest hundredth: 0.98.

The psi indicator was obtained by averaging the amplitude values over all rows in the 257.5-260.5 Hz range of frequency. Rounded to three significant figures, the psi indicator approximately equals 9.01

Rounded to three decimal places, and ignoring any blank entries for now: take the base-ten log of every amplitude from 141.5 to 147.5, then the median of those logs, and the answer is 0.926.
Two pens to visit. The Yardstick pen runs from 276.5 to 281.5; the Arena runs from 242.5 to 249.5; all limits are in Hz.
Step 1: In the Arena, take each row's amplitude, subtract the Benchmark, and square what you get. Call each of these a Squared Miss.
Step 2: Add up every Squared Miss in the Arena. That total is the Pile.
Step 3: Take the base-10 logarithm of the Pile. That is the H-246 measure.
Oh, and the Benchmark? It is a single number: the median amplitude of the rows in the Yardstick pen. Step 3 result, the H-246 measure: 1.19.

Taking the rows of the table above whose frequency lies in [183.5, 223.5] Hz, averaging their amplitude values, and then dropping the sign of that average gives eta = 8.1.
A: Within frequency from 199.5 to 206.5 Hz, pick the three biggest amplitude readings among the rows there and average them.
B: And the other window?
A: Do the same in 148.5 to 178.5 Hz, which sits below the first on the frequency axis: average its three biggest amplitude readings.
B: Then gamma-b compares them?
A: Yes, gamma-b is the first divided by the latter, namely 0.86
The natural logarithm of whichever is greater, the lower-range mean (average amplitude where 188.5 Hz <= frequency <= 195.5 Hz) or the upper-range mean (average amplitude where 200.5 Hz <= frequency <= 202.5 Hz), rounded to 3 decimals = 2.078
